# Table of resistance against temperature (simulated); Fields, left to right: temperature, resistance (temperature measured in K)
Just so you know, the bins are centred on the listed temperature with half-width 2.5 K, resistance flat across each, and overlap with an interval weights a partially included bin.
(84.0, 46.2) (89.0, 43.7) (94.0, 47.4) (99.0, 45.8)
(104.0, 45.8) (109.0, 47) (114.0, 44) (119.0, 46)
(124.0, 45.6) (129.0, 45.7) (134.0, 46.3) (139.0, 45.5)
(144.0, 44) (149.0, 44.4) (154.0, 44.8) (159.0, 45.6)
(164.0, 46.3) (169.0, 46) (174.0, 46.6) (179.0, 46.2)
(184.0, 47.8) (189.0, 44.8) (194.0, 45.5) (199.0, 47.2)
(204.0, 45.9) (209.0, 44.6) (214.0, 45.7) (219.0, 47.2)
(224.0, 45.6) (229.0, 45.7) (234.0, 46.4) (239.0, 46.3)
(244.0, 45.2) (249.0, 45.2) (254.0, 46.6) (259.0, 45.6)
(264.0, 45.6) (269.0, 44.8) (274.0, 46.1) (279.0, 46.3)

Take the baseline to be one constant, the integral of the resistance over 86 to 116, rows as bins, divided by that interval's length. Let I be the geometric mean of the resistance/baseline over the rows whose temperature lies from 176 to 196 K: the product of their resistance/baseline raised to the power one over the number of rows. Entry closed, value 1.009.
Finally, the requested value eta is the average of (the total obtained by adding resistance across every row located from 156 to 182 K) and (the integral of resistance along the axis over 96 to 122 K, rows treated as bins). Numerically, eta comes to 710.1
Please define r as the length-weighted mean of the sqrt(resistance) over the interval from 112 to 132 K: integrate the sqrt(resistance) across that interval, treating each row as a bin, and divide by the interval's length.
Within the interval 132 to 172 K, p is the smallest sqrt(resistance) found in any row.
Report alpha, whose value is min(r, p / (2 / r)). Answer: 6.74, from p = 6.63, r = 6.74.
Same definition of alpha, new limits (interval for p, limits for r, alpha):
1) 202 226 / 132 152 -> 6.71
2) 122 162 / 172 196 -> 6.80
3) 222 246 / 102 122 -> 6.76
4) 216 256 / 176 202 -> 6.80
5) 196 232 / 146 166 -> 6.72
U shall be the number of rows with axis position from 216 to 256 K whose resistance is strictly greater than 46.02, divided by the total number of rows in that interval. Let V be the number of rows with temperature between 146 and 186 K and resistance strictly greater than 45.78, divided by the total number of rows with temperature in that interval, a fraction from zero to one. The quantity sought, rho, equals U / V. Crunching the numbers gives 0.80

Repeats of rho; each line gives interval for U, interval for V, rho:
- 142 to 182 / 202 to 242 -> 0.75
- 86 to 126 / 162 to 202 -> 0.33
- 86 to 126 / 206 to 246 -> 0.67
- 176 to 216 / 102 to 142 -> 0.75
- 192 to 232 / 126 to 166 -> 1.00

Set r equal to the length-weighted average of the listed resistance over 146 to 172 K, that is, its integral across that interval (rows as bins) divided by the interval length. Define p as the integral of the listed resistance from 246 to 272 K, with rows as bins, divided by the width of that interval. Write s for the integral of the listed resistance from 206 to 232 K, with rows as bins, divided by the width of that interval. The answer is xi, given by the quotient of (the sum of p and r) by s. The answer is 1.99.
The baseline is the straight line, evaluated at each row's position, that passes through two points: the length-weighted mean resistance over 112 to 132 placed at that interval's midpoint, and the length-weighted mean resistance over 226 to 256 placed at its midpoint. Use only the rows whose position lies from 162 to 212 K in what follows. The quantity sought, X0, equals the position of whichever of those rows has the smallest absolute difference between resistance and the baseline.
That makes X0 204.0 K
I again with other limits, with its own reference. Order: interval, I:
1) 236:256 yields 1.004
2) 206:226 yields 1.002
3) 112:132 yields 0.993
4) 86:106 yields 1.000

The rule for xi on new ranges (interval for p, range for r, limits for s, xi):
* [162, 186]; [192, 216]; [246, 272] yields 2.03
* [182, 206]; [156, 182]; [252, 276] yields 2.02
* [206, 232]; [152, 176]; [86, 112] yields 2.00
